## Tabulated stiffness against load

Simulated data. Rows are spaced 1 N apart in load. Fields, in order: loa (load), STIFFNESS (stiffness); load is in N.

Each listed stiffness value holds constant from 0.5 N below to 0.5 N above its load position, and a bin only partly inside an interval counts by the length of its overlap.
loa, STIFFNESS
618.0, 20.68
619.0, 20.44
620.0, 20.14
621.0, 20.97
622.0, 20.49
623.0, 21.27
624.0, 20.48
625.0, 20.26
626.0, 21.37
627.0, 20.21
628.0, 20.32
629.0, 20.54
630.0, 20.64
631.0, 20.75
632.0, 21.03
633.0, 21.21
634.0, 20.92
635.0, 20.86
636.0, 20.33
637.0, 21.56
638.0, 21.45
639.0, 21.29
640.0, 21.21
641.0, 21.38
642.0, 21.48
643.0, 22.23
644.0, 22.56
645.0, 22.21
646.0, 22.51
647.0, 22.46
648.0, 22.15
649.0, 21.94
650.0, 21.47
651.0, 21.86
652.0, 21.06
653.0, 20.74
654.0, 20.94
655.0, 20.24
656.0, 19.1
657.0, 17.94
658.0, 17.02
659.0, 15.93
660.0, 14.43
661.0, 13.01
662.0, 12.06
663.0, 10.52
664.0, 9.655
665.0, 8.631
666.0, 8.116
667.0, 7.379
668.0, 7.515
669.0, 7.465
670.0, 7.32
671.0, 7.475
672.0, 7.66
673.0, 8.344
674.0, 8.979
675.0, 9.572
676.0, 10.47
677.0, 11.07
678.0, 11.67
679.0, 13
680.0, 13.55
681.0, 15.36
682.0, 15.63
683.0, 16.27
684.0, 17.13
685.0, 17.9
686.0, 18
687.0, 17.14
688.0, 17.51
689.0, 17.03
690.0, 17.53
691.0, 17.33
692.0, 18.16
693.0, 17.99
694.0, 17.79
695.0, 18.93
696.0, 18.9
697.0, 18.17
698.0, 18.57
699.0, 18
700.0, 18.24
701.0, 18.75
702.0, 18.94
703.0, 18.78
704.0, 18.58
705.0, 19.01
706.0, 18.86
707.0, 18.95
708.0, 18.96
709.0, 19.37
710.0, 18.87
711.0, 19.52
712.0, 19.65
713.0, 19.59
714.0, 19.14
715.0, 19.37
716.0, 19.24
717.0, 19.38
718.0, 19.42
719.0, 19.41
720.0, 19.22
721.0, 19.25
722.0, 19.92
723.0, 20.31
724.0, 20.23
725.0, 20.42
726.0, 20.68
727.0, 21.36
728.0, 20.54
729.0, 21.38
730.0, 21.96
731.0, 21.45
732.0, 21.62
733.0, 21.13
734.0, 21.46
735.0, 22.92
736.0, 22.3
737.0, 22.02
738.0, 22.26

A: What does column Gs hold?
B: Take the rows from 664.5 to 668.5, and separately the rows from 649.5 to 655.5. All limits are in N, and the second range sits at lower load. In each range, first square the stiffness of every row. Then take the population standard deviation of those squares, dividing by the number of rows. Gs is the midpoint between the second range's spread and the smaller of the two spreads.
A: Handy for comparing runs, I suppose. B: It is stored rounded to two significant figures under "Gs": 15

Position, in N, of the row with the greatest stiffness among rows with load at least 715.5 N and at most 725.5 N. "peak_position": 725.0 N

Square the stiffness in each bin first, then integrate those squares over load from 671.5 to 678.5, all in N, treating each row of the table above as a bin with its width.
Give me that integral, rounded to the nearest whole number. 669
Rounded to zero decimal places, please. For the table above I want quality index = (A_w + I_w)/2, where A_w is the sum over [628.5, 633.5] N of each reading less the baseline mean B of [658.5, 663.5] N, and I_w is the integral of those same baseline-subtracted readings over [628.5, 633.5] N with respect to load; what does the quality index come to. 38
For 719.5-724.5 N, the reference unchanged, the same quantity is 33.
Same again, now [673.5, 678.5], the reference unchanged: -14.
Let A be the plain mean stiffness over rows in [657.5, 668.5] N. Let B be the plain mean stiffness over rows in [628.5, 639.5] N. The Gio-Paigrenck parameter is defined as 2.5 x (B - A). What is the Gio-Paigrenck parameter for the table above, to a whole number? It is 24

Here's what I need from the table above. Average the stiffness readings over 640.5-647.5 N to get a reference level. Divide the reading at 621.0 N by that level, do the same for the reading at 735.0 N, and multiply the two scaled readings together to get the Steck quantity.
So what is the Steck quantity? 1.0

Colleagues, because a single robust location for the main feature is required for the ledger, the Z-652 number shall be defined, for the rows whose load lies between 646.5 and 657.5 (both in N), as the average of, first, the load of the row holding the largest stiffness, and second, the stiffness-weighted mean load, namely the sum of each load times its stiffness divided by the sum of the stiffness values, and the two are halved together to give 649.4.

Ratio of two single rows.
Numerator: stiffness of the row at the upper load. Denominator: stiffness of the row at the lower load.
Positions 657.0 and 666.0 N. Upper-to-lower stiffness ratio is 0.45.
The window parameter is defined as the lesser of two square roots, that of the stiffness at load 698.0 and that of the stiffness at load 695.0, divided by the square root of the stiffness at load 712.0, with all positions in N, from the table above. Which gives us 0.97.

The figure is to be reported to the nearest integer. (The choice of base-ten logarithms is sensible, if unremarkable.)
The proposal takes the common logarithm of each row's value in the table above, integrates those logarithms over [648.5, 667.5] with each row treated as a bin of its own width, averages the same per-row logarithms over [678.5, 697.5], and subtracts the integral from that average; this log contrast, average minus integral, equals -21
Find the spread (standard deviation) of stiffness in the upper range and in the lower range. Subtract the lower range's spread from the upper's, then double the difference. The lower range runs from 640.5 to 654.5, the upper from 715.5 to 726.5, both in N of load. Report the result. -0.1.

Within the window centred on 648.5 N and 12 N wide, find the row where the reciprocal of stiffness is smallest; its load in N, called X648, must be 644.0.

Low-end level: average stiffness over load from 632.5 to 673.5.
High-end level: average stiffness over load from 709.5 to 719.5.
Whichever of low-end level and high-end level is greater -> 19.4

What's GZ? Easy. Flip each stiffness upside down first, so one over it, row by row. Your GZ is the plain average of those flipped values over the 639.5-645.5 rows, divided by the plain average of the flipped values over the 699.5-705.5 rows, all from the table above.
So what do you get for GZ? 0.86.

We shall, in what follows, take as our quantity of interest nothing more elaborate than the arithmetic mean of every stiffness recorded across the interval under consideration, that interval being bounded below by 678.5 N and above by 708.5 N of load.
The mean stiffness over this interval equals 17.6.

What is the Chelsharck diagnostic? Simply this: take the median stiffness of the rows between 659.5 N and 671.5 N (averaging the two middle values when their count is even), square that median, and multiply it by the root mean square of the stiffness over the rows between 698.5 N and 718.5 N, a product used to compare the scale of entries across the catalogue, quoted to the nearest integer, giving 1335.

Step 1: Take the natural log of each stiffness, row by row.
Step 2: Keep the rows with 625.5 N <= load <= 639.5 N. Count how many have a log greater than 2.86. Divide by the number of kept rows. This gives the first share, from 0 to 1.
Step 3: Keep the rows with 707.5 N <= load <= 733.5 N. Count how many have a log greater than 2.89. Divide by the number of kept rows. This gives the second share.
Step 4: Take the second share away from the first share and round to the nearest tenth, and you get 0.0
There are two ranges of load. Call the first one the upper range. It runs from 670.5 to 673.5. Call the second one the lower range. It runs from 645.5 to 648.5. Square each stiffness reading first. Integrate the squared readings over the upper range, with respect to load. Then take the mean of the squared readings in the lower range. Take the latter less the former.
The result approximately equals 316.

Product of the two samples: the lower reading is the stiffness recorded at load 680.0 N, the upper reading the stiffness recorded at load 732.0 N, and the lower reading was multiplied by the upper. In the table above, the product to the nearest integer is 293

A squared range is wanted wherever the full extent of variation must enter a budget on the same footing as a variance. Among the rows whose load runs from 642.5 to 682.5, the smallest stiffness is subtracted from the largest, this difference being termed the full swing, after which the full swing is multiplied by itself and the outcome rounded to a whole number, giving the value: 232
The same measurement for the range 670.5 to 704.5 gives 131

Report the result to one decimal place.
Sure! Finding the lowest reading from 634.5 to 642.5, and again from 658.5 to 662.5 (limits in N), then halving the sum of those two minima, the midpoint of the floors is 16.2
